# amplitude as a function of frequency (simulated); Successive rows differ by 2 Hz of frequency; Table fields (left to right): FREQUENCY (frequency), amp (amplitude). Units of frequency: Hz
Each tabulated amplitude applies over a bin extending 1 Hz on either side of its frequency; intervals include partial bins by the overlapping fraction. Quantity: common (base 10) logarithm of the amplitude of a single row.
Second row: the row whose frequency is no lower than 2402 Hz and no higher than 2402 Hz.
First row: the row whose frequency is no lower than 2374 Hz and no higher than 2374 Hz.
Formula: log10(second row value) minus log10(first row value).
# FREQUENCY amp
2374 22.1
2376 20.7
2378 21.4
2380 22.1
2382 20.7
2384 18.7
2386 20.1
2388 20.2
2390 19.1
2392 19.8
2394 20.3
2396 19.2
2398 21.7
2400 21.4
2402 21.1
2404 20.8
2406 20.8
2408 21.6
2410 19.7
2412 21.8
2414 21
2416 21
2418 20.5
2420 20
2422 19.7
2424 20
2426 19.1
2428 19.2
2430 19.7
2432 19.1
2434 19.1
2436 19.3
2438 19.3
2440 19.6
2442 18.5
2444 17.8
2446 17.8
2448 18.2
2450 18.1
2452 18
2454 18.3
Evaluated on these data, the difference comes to -0.02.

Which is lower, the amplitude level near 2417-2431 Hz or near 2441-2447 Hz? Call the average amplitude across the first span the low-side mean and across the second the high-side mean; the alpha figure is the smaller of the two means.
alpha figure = 18.0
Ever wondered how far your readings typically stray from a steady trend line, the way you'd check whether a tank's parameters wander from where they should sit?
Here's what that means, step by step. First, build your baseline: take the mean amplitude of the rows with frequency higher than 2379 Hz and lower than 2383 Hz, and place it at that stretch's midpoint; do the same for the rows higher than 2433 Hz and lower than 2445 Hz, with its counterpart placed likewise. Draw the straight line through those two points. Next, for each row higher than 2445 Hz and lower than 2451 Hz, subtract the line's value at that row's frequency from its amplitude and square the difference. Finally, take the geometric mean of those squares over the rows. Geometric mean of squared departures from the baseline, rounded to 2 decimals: 0.23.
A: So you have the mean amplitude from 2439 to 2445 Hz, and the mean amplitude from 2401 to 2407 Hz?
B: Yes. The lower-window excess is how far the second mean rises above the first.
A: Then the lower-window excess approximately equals 2.3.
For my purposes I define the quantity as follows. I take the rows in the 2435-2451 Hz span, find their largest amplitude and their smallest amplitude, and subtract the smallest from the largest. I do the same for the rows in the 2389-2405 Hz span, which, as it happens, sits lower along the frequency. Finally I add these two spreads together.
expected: 4.4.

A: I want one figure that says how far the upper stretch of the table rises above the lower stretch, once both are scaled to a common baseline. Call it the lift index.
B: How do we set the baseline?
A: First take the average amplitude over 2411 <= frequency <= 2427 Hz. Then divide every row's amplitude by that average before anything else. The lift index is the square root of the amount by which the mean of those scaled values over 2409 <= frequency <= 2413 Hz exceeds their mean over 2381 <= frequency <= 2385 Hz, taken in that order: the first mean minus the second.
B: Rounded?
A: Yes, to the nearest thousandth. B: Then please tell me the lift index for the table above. 0.227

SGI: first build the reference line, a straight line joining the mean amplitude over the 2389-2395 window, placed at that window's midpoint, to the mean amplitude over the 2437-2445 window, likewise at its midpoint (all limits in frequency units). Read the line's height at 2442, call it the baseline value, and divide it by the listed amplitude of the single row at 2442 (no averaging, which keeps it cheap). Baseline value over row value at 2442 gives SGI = 1.02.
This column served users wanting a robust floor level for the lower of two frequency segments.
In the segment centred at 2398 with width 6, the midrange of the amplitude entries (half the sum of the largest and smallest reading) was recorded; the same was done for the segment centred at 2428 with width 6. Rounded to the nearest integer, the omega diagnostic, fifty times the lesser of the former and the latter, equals 970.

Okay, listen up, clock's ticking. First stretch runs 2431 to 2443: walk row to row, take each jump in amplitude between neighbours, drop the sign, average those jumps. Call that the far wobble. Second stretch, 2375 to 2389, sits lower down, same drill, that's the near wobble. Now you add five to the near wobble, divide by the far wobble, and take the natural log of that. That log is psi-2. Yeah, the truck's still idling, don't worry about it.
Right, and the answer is 2.9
